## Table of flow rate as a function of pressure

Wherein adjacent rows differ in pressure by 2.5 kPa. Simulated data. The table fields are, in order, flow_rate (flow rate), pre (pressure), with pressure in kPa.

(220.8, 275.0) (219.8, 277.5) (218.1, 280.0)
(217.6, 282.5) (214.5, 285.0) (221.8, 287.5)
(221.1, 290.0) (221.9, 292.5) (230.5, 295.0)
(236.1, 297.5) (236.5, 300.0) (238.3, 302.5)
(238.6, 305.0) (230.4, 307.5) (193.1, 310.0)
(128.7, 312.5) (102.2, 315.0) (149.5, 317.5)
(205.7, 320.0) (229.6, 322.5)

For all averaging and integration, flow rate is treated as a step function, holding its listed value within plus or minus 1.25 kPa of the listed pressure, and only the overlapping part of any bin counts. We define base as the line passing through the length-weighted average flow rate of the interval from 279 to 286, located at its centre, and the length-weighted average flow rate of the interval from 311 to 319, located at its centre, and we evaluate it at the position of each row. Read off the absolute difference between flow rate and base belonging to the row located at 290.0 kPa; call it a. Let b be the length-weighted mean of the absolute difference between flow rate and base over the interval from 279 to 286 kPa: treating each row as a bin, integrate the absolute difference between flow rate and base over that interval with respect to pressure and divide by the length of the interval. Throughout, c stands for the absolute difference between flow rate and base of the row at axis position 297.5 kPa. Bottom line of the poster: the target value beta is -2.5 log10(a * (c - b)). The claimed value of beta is -7.8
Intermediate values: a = 24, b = 3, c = 59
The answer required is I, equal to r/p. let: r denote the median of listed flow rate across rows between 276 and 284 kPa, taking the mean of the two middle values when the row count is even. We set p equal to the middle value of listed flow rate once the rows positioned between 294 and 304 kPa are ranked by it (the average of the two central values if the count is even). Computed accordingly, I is 0.92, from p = 236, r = 218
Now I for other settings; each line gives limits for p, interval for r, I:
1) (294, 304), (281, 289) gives 0.92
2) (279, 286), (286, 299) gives 1.02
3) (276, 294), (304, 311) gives 1.05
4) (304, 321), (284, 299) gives 1.15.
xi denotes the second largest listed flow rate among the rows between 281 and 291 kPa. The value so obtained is 221.1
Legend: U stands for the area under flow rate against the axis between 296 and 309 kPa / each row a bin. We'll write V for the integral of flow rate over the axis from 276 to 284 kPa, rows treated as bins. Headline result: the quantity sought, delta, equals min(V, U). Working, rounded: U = 3056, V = 1748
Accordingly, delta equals 1748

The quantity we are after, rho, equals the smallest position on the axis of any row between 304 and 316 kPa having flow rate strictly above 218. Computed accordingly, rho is 305.0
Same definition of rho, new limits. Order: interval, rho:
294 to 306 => 295.0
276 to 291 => 277.5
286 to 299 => 287.5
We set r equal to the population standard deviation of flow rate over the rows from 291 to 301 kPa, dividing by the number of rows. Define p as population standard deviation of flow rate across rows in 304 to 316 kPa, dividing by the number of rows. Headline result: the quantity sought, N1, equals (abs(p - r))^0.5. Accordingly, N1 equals 7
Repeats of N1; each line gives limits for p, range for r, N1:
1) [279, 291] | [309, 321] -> 6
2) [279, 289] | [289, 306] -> 2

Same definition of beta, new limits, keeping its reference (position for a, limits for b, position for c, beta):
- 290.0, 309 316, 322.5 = -8.3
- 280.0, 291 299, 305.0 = -5.7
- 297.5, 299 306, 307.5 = -6.3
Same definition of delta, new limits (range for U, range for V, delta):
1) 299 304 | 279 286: 1188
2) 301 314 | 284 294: 2202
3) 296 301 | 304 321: 1180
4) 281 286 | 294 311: 1081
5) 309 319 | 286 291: 1106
